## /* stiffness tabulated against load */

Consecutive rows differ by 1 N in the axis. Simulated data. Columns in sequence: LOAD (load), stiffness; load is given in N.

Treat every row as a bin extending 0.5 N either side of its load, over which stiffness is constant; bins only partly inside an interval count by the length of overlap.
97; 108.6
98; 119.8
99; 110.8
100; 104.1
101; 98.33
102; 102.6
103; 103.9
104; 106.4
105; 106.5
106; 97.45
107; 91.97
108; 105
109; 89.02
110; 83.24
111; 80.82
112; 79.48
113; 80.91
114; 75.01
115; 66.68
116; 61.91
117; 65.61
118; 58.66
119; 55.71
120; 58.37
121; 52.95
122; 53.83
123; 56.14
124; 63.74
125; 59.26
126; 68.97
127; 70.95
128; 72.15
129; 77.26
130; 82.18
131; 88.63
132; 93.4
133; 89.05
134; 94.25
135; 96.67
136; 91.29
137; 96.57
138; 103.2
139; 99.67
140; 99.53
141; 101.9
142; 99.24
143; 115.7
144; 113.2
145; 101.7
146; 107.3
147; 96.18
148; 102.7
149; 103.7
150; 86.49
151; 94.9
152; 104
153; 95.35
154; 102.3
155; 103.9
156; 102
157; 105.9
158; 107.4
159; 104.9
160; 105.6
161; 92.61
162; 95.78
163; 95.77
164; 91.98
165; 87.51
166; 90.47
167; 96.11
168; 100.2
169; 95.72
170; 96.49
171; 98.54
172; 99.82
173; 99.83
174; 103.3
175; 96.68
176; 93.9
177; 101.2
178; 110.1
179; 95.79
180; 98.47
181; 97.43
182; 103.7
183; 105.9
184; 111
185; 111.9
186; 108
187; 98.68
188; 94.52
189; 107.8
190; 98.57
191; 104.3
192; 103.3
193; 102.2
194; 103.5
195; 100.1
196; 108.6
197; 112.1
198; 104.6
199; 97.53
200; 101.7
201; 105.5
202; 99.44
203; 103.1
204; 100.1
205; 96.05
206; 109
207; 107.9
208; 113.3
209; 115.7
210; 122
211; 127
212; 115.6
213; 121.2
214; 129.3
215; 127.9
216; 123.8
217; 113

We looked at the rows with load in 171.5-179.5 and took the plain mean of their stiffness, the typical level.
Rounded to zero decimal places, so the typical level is 100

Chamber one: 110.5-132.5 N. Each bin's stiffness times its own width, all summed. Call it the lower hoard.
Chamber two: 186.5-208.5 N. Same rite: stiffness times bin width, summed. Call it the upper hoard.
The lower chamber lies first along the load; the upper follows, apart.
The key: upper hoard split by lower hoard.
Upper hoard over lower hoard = 1.5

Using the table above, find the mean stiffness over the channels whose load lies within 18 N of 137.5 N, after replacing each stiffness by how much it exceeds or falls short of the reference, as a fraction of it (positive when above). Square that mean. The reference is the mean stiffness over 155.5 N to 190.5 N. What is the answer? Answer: 0.013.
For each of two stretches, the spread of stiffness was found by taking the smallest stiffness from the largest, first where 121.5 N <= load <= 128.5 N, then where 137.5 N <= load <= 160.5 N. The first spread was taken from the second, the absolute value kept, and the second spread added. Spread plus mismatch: 40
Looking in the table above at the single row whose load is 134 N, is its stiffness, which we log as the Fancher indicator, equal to 94.25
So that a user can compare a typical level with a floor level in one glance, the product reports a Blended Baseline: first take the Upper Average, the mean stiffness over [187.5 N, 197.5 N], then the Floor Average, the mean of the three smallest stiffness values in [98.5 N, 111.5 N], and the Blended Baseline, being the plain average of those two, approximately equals 94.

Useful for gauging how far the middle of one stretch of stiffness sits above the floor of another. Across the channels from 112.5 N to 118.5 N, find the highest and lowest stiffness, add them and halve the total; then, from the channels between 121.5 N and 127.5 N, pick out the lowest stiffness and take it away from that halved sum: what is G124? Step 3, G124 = 16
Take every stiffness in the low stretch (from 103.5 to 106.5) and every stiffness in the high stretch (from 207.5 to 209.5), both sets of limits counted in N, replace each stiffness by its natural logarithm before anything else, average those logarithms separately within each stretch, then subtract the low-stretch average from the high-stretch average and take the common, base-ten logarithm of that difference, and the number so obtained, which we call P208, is -1.0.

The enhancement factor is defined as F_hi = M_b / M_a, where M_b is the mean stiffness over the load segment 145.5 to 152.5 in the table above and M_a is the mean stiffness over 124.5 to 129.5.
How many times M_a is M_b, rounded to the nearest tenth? 1.4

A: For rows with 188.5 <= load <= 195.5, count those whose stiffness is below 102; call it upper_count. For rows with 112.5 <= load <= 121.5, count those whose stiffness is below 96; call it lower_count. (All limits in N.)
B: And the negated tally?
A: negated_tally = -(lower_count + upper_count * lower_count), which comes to -27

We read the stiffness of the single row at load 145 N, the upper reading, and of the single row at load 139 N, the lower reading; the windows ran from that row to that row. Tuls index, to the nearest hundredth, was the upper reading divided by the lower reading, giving 1.02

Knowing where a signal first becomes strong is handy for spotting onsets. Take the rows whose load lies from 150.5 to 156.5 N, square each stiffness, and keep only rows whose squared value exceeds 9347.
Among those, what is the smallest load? 152 N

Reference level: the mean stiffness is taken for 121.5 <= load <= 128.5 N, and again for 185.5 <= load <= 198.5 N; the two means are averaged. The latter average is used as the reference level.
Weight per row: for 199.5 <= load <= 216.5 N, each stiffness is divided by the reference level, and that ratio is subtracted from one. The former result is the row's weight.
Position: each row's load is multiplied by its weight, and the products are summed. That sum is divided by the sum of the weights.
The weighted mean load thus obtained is 209.6 N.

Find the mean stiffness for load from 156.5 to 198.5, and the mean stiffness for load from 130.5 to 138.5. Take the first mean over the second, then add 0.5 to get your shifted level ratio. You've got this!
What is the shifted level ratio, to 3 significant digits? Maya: 1.57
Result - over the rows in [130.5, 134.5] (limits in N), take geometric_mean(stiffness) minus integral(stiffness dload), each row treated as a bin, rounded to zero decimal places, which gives -274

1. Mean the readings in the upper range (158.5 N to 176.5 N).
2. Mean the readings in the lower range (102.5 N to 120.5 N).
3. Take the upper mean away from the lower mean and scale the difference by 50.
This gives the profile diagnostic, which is -774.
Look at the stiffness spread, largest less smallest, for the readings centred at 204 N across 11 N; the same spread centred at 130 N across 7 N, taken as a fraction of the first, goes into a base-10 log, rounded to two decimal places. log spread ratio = 0.06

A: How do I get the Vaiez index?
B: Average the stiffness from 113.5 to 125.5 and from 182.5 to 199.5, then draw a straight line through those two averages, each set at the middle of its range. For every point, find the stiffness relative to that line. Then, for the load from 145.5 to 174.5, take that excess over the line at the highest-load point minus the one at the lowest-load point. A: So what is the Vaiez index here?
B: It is -21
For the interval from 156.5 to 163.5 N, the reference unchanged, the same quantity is -14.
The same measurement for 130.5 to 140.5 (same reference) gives 5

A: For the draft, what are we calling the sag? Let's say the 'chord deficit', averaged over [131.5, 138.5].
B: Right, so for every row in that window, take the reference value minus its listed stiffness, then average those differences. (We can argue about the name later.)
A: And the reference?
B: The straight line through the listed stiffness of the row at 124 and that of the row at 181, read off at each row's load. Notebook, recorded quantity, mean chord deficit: -25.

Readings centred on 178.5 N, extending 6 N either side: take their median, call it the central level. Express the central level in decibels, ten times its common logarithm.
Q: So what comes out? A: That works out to 20.0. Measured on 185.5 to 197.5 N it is 20.1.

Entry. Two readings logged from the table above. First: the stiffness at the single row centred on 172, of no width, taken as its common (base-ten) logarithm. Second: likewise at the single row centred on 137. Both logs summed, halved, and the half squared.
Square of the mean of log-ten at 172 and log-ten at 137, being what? 3.97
